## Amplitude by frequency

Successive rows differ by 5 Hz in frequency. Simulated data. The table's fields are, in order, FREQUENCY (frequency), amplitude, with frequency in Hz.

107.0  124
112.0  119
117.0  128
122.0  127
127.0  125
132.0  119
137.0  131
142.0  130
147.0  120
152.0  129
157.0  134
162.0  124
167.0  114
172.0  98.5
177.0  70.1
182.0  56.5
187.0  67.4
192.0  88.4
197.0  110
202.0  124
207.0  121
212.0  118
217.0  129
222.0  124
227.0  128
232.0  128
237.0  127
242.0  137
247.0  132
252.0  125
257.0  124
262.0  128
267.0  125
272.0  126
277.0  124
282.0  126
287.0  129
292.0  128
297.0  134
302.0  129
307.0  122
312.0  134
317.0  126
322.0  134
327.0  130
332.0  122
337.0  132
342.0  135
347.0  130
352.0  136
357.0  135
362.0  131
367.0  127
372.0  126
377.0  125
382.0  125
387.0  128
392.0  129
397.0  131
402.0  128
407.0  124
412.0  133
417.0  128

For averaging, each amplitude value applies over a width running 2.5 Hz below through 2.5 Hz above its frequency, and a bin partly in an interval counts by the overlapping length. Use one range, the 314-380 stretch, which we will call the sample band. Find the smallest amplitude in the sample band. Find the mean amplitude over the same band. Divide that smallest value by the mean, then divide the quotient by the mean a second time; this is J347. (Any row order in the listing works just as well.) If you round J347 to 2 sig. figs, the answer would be 0.0072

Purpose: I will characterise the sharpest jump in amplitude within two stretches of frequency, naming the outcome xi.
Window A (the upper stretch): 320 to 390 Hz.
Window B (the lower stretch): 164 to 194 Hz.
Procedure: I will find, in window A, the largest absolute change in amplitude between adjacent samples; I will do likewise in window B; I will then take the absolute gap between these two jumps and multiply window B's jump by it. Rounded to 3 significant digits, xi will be 523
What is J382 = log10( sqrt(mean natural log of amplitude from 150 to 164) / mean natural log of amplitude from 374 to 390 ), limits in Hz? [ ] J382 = -0.341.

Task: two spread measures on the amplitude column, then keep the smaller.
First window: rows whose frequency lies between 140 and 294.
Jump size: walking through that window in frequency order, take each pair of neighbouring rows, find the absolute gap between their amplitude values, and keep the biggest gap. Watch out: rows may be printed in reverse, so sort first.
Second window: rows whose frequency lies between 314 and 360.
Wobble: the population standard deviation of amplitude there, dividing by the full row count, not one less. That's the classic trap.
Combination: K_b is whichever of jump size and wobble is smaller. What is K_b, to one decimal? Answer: 4.4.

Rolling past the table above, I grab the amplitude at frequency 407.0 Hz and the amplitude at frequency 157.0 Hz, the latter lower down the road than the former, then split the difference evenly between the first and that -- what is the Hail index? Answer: 129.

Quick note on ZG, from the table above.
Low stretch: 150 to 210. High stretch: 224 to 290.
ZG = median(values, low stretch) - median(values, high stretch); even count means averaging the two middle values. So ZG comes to -15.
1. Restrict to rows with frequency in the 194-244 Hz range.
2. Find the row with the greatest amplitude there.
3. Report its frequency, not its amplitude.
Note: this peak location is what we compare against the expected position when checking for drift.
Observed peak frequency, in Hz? 242.0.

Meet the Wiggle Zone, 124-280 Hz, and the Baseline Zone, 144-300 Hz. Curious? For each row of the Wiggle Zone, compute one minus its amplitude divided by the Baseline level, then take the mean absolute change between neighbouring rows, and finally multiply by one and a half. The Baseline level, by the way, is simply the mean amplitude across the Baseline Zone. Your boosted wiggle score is 0.11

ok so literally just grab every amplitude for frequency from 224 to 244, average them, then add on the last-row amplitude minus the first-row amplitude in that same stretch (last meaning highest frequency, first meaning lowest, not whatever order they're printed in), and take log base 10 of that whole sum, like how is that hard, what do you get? 2.14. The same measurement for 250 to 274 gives 2.10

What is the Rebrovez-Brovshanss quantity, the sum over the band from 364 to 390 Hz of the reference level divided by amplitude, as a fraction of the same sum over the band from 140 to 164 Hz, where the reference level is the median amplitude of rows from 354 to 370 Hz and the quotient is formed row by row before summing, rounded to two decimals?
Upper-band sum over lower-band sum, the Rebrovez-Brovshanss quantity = 1.01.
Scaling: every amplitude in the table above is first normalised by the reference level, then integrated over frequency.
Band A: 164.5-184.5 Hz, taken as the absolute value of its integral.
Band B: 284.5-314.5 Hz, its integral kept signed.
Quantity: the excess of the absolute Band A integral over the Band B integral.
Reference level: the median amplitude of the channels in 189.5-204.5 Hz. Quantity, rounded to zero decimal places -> -20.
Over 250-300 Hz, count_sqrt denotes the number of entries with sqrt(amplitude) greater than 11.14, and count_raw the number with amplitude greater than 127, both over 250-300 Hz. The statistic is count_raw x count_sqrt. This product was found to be 32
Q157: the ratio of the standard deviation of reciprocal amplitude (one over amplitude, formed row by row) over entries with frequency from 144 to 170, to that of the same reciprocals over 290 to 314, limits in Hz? 1.7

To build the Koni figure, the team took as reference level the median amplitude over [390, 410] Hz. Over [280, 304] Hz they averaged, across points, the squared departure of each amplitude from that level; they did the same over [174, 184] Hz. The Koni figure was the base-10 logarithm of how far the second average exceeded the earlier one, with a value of 3.6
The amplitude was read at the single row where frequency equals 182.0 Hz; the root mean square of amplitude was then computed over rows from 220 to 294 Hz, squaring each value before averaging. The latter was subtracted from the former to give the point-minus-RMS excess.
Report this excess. -71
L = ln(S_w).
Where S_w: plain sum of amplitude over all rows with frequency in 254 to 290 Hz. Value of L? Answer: 6.78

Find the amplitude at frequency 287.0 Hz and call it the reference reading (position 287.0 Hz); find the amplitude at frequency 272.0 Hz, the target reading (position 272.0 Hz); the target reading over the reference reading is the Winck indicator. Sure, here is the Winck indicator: 0.98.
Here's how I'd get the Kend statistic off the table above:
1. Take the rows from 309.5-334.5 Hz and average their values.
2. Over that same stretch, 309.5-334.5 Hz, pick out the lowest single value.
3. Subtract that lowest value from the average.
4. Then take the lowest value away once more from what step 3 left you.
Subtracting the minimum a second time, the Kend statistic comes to -115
